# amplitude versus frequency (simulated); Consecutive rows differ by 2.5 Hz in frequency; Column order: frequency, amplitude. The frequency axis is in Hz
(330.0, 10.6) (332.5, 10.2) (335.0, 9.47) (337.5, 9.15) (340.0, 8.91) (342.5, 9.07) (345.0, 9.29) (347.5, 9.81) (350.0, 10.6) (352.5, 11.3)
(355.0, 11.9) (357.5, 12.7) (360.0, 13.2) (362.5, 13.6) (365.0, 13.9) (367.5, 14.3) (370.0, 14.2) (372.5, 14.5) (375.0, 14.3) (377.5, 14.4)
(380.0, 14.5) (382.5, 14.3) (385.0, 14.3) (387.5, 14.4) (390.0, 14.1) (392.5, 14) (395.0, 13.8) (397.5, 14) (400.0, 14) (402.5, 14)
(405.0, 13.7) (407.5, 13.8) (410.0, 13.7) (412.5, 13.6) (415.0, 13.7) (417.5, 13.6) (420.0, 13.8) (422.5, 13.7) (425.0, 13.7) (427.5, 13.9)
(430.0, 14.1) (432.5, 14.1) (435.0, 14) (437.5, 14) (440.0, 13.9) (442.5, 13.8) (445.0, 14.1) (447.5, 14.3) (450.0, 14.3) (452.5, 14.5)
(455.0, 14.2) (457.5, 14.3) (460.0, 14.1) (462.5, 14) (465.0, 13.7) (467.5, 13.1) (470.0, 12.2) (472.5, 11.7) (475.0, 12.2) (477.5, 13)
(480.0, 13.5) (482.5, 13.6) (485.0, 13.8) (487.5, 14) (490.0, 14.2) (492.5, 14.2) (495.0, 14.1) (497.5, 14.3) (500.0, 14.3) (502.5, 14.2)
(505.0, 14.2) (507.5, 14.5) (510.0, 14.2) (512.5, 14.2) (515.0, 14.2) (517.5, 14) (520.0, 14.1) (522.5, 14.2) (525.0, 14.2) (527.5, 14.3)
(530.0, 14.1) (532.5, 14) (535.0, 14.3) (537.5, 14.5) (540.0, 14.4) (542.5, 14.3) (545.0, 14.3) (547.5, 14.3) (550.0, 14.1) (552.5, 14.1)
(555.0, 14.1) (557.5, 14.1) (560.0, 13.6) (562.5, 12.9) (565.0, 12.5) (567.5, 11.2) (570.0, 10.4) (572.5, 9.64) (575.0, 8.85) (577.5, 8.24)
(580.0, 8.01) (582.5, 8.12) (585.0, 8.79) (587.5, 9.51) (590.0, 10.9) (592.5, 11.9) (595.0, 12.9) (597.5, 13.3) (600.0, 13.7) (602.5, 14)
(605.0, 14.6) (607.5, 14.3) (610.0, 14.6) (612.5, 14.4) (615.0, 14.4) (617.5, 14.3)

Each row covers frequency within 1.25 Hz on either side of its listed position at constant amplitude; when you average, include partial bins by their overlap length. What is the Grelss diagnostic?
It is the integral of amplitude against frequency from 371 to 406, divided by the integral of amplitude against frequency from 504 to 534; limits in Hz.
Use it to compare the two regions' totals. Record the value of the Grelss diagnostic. 1.2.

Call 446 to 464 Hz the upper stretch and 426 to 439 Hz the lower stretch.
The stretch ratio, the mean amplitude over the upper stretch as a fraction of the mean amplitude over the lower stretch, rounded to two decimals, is 1.02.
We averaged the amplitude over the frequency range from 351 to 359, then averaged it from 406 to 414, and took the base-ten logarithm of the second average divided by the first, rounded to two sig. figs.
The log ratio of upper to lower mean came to 0.059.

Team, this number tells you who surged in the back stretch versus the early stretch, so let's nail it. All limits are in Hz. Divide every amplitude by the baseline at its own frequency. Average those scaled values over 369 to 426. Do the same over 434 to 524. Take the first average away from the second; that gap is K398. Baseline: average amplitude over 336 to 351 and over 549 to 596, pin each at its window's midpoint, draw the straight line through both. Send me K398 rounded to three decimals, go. -0.099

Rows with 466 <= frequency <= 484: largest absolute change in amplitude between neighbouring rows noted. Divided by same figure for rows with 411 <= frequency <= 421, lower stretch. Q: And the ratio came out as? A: 4.5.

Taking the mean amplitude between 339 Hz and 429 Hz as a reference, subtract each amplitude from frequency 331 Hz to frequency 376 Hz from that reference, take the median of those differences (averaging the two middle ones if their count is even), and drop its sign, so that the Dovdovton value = 1.6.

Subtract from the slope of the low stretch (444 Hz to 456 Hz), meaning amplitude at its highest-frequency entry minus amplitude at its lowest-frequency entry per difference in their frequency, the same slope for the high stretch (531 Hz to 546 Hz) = 0.0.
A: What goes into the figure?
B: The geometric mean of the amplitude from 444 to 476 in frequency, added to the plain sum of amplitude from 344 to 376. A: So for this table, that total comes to 177.2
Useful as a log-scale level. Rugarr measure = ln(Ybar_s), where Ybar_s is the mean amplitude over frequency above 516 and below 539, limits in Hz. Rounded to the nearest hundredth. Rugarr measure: 2.65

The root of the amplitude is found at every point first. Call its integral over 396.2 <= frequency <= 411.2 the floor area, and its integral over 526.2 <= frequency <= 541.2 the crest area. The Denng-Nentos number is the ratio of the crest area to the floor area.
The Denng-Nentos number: 1.014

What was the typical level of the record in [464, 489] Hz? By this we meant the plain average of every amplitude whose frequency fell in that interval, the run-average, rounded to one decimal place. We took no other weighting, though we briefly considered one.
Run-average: 13.1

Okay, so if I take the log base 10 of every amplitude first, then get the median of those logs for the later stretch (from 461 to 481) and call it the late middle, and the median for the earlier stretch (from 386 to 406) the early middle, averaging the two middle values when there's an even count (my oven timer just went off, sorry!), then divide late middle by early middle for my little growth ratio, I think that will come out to 0.97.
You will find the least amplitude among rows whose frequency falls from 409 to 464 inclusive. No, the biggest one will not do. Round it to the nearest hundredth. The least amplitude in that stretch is 13.60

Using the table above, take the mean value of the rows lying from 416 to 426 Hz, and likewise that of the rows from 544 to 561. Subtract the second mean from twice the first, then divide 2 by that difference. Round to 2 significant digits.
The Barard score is 0.15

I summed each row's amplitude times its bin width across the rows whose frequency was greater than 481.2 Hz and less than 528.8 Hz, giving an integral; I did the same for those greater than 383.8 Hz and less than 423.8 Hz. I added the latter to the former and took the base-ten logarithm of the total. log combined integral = 3.1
